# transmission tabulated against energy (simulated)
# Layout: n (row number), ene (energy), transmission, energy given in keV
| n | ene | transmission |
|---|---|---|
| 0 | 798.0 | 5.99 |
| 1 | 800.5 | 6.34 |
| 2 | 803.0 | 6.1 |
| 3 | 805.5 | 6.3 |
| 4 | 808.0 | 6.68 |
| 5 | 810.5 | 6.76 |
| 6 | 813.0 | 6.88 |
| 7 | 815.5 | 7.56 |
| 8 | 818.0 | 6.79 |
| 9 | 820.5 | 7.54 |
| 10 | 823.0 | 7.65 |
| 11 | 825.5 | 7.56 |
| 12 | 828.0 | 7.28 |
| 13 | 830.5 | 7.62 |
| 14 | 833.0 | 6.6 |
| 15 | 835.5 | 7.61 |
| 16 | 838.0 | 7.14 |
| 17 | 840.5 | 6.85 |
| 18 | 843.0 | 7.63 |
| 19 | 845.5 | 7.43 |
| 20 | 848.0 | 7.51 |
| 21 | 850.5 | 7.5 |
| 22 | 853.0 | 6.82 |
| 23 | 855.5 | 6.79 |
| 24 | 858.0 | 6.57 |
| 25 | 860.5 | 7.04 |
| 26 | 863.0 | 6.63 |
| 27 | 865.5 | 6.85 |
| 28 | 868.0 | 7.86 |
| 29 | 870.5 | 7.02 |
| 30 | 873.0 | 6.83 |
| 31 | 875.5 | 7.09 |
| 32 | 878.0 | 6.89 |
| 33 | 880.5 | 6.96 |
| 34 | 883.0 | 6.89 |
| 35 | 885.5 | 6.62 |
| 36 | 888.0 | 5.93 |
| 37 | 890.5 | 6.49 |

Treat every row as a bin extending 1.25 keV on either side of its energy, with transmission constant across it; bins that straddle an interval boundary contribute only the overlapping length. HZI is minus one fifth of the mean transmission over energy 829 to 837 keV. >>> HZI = -1.455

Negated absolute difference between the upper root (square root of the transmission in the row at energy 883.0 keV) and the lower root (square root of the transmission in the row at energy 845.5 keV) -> -0.10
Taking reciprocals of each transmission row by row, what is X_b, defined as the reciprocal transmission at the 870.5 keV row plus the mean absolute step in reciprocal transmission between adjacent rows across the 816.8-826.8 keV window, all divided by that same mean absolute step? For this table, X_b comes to 25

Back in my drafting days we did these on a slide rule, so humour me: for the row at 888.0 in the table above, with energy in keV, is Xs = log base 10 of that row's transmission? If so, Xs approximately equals 0.77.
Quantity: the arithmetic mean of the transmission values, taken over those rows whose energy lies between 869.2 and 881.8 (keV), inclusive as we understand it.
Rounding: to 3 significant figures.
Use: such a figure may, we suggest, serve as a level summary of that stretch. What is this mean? 6.96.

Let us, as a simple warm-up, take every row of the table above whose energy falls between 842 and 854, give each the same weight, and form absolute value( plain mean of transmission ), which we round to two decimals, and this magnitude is 7.38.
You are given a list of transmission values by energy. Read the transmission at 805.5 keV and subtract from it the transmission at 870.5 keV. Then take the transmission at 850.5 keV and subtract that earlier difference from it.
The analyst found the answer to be 8.2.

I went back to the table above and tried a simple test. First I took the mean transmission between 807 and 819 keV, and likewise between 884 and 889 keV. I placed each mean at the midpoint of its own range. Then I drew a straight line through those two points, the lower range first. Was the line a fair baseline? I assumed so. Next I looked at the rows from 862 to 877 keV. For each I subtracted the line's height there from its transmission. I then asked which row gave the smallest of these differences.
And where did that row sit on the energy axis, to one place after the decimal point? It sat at 863.0 keV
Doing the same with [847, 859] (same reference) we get 858.0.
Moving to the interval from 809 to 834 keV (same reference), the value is 810.5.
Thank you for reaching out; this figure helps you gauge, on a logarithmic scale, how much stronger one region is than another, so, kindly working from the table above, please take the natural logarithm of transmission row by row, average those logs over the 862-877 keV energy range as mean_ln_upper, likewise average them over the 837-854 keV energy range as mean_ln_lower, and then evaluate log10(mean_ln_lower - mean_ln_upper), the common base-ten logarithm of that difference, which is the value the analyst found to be -1.5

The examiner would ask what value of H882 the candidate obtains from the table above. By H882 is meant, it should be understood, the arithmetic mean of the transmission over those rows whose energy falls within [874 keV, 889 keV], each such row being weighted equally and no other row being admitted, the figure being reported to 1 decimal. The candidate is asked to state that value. 6.7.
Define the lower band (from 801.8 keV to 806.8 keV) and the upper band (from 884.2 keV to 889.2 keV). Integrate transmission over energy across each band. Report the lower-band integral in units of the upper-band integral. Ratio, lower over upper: 0.99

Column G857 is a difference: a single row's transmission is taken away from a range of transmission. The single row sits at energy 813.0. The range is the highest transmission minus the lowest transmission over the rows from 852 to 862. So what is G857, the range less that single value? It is -6.4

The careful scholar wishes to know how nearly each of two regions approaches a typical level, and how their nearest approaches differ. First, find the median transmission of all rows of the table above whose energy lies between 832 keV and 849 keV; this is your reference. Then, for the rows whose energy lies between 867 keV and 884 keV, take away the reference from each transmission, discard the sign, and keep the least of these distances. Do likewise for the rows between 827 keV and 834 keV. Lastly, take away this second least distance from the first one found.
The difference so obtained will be 0.19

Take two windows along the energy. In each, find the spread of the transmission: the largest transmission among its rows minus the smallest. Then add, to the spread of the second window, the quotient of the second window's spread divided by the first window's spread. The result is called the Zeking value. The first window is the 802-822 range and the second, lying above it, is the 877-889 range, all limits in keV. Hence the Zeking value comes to 1.7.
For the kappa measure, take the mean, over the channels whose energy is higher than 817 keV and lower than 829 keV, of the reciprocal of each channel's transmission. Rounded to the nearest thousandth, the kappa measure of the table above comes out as 0.136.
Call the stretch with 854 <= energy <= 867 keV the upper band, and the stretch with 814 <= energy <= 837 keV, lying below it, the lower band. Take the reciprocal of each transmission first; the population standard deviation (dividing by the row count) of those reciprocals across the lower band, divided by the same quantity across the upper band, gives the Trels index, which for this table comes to 2.0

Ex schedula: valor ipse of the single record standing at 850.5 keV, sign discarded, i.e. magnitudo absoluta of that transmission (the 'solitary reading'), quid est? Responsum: 7.50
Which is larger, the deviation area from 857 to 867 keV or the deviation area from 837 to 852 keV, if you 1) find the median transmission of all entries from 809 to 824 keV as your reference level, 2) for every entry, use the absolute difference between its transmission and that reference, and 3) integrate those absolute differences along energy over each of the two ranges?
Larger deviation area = 4.4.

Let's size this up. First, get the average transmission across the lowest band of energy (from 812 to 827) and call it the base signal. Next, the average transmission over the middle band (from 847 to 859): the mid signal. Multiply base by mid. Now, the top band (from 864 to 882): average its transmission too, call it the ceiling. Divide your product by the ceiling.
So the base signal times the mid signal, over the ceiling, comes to 7.3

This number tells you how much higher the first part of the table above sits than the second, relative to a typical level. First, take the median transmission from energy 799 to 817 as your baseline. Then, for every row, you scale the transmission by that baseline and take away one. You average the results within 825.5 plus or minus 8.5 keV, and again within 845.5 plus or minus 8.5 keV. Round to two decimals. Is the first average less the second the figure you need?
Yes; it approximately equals 0.00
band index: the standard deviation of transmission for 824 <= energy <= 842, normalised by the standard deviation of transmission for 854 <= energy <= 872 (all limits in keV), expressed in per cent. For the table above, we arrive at 92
